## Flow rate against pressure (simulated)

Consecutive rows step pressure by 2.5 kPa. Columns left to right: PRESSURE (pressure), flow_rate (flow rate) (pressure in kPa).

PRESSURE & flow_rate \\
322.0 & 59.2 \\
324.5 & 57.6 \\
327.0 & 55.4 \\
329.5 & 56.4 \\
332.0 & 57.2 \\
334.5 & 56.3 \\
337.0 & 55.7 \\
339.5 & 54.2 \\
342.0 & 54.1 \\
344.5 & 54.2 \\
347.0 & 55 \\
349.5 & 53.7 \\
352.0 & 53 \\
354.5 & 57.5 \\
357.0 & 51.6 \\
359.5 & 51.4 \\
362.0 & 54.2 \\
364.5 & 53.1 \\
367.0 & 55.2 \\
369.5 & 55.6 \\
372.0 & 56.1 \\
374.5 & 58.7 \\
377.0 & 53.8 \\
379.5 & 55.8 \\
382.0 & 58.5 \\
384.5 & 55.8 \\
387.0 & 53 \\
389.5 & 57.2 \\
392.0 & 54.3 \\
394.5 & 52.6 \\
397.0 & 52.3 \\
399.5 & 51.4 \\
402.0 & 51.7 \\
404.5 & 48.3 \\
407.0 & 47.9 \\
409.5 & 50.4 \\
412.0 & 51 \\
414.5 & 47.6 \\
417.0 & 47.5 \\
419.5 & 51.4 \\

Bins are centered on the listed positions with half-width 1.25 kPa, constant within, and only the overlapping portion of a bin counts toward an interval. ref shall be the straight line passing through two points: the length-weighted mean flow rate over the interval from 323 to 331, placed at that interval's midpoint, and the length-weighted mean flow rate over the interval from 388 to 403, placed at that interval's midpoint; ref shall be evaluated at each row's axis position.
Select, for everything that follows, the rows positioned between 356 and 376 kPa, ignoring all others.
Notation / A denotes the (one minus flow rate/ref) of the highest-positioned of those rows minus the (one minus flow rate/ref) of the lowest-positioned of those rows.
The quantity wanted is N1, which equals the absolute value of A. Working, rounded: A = -0.145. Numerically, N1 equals 0.145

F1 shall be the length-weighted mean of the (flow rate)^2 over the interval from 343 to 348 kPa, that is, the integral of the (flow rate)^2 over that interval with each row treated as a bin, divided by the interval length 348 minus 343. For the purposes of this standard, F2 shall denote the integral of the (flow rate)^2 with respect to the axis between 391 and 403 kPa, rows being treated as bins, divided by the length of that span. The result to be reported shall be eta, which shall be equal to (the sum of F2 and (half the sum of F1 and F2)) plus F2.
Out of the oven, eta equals 8365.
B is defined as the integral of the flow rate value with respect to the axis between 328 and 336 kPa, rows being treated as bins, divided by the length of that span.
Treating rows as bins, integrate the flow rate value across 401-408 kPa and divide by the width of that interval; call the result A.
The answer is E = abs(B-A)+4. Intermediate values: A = 49.3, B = 56.6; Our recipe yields 11.3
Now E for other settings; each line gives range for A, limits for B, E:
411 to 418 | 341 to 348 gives 9.8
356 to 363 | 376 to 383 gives 7.7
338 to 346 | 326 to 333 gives 6.1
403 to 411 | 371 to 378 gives 11.3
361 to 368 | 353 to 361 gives 4.6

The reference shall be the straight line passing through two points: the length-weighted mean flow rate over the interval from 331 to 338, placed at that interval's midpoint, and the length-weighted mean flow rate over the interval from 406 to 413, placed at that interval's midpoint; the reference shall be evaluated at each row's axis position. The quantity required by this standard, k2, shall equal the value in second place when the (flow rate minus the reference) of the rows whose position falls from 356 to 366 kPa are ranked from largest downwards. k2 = -0.7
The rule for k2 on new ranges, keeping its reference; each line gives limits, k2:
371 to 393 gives 5.8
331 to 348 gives -0.1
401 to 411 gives 0.6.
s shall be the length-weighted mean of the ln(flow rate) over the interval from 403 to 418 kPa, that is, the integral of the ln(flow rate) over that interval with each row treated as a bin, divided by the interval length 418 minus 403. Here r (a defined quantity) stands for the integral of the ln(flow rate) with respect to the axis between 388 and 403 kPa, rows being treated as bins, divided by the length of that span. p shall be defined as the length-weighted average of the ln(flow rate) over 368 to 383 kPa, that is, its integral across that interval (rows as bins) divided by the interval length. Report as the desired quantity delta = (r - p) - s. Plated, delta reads -3.95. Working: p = 4.03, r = 3.975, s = 3.89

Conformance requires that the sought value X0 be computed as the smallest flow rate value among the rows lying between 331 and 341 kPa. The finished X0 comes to 54.2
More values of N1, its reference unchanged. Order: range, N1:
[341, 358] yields 0.033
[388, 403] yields 0.092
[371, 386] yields 0.006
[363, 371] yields 0.050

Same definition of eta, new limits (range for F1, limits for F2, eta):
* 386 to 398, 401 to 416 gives 7567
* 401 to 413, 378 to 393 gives 9022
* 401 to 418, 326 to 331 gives 9049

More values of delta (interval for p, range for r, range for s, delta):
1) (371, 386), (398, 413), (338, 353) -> -4.11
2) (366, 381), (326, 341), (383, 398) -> -4.00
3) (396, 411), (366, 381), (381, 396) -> -3.90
